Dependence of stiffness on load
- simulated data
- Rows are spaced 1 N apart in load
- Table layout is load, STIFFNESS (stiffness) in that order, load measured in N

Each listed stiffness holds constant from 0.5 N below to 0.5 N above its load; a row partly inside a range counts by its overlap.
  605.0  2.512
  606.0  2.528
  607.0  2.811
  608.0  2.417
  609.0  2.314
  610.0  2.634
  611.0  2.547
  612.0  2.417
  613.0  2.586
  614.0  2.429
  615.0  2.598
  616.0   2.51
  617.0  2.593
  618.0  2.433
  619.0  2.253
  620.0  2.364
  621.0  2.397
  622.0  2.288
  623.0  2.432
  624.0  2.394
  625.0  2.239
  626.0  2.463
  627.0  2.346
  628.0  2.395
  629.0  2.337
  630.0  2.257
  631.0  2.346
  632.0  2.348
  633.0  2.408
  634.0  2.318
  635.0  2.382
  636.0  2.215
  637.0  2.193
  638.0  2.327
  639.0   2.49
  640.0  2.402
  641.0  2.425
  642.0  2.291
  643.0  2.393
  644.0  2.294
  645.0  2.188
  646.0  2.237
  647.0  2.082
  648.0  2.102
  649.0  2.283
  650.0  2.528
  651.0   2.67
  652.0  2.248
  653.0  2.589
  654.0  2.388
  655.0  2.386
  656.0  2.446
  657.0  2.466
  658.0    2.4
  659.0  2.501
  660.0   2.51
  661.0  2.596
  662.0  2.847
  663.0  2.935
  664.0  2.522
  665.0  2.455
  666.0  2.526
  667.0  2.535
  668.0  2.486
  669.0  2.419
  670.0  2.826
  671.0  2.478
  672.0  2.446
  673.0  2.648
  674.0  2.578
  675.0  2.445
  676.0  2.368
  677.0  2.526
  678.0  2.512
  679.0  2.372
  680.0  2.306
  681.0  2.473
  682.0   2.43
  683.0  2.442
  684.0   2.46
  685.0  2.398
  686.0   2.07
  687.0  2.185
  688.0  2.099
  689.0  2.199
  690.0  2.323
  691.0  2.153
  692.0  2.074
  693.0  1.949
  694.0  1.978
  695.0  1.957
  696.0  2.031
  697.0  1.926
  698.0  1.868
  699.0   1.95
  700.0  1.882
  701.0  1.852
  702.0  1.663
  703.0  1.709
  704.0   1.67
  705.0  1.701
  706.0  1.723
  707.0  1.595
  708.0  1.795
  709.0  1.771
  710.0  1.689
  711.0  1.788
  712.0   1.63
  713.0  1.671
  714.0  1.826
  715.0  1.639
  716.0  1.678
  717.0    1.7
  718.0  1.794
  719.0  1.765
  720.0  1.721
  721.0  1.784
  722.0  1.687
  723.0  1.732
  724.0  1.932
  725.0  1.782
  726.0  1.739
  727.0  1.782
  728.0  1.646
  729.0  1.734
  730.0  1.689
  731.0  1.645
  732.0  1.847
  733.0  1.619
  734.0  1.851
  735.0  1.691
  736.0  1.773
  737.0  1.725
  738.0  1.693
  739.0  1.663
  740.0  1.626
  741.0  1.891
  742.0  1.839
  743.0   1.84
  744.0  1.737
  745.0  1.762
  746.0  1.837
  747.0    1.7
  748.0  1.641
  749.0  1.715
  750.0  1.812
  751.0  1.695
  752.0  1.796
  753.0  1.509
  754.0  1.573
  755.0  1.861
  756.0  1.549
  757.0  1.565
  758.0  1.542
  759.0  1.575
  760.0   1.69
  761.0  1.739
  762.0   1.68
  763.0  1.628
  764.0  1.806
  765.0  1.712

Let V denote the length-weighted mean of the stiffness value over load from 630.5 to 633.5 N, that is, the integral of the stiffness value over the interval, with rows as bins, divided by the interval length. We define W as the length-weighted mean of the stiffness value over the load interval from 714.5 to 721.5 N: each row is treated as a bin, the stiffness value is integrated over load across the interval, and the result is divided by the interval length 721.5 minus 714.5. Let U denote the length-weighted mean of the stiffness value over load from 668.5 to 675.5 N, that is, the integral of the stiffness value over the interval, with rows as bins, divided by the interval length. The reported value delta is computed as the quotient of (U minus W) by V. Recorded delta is 0.35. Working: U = 2.55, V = 2.37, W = 1.73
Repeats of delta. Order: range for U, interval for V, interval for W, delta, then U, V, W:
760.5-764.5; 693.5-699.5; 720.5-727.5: -0.03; 1.71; 1.95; 1.78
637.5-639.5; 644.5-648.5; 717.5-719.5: 0.29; 2.41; 2.15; 1.78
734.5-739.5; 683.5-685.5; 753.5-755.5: 0.00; 1.71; 2.43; 1.72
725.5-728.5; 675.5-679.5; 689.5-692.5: -0.19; 1.72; 2.44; 2.18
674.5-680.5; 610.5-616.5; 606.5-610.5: -0.05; 2.42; 2.51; 2.54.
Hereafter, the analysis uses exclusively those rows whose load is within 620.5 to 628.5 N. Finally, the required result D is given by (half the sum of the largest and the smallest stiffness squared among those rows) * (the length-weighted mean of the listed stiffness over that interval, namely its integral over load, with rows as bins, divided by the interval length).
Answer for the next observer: 13.1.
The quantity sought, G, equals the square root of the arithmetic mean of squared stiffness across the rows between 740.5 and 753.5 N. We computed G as 1.8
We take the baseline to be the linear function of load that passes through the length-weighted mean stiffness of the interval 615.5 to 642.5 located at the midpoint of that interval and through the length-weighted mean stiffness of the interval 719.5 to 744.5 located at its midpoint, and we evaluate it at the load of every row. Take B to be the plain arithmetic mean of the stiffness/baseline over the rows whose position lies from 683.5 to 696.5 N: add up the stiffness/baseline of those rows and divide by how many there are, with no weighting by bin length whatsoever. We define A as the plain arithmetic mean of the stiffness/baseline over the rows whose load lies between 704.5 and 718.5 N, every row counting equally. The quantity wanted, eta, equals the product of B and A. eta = 0.98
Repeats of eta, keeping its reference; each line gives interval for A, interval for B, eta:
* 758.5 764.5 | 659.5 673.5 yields 1.30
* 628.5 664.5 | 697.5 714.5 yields 0.98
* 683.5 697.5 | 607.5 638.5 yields 1.06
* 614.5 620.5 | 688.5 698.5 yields 1.04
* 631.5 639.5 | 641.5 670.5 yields 1.12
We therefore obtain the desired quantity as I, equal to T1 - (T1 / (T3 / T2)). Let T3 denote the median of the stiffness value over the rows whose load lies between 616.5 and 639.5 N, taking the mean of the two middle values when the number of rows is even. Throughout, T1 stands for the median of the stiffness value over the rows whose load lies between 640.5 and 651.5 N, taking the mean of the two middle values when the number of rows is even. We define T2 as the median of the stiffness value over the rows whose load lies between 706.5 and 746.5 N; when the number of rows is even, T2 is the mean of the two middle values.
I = 0.6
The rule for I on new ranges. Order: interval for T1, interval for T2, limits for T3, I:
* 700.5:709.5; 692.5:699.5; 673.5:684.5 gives 0.3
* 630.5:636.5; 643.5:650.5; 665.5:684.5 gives 0.2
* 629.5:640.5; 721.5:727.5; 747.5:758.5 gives -0.2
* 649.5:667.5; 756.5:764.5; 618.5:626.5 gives 0.8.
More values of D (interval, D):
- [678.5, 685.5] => 13.8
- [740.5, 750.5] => 5.6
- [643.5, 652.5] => 13.1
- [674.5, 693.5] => 11.7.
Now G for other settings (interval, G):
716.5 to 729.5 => 1.8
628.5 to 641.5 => 2.3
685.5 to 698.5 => 2.1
